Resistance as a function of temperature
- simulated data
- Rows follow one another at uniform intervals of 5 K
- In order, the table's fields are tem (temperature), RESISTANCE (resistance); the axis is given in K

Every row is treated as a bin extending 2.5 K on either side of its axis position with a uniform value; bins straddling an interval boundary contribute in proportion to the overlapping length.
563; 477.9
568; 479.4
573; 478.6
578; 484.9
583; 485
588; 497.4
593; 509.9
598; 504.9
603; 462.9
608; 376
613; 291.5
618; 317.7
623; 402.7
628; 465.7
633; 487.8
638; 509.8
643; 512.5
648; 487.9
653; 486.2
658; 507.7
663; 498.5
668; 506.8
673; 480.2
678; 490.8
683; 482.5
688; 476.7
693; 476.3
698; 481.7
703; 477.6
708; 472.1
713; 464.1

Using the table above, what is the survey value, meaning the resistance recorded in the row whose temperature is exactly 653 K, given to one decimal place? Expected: 486.2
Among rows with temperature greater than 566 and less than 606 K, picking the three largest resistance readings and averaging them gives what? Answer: 504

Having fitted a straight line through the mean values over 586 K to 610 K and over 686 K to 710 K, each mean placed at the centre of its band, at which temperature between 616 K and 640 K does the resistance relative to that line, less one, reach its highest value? 638 K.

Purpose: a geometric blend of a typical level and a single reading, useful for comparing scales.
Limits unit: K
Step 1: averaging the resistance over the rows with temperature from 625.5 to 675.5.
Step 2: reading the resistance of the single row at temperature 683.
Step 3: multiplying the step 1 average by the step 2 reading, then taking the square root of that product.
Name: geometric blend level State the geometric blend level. 488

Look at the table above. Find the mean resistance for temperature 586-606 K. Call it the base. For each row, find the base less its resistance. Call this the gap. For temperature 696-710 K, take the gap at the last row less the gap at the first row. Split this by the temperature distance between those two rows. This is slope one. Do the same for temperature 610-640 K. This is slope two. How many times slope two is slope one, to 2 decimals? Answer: -0.11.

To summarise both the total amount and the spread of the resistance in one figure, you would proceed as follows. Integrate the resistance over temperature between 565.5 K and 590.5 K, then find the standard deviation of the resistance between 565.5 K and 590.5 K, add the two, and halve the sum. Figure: 6067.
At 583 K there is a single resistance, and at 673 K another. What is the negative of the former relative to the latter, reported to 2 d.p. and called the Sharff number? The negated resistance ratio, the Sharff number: -1.01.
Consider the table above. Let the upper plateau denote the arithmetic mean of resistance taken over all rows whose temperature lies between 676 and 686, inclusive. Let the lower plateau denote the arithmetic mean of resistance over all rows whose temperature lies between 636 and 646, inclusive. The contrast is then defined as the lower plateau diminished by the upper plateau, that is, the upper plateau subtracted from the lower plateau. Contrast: 24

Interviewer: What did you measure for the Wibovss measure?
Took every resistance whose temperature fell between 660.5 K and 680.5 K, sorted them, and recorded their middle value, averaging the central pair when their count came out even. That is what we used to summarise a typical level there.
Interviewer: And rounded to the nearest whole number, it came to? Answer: 495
